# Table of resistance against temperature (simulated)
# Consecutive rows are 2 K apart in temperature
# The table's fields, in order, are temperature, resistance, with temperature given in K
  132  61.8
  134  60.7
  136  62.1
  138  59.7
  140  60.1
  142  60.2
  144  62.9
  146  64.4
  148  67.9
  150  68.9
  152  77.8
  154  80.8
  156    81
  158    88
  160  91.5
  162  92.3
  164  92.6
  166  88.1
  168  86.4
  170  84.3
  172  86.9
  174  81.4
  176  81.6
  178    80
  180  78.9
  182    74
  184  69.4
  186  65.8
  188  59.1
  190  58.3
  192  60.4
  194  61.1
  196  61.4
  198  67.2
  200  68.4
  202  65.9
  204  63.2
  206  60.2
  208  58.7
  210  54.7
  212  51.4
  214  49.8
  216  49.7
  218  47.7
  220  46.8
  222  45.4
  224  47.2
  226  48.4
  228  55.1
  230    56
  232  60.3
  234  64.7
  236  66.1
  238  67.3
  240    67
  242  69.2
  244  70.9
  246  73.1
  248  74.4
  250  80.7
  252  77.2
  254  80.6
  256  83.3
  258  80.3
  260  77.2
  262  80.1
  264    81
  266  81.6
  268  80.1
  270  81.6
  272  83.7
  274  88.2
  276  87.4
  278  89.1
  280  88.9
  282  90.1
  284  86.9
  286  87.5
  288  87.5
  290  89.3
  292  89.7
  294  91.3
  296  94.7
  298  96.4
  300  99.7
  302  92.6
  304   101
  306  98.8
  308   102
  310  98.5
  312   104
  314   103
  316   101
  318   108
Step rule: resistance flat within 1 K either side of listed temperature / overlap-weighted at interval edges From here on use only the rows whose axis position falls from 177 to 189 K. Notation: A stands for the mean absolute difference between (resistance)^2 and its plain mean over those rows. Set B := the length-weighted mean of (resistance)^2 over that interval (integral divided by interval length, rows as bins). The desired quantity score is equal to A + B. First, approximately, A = 910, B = 5123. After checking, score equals 6034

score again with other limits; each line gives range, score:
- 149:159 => 7068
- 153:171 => 8258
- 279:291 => 7999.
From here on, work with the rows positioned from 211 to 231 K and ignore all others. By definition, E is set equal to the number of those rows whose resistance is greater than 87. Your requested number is 0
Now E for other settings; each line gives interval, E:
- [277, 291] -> 6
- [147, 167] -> 5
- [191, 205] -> 0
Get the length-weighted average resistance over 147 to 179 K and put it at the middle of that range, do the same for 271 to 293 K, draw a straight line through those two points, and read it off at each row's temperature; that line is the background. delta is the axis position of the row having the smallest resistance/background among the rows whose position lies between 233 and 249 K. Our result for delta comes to 234 K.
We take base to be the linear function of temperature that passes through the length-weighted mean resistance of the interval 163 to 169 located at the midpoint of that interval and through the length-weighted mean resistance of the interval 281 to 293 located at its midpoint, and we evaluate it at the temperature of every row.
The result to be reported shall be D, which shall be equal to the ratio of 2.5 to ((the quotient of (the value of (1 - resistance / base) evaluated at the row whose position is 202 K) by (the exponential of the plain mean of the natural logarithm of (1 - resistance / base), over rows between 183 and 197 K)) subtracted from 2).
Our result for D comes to 2.2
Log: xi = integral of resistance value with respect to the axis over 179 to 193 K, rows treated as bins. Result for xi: 932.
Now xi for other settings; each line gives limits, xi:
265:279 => 1183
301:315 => 1400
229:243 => 901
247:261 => 1107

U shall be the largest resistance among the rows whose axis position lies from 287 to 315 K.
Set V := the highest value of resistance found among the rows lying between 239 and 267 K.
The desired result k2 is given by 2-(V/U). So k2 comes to 1.20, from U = 104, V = 83.3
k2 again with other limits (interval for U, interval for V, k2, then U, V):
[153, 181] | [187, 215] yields 1.26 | 92.6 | 68.4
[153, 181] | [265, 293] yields 1.03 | 92.6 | 90.1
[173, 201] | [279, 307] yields 0.76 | 81.6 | 101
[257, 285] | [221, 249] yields 1.17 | 90.1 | 74.4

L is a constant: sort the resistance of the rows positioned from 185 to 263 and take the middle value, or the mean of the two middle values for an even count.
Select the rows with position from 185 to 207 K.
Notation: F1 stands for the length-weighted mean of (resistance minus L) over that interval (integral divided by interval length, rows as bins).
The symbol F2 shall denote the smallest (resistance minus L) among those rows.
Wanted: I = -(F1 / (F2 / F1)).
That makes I 0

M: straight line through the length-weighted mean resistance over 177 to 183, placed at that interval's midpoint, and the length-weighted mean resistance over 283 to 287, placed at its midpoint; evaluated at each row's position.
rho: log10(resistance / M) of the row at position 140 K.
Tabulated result -0.090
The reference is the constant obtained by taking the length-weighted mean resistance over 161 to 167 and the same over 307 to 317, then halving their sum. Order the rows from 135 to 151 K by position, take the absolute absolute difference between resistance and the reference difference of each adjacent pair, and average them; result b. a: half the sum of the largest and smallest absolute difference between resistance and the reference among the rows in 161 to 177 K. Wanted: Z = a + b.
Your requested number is 11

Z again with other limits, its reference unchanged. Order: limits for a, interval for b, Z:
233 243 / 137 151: 31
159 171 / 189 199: 10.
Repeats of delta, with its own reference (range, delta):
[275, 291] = 284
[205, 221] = 220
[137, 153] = 138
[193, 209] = 208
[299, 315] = 302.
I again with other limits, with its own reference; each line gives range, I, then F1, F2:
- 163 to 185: -58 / 19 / 6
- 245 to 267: -25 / 16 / 10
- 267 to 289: -32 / 23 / 17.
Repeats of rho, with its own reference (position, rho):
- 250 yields -0.017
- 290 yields 0.008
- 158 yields 0.066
